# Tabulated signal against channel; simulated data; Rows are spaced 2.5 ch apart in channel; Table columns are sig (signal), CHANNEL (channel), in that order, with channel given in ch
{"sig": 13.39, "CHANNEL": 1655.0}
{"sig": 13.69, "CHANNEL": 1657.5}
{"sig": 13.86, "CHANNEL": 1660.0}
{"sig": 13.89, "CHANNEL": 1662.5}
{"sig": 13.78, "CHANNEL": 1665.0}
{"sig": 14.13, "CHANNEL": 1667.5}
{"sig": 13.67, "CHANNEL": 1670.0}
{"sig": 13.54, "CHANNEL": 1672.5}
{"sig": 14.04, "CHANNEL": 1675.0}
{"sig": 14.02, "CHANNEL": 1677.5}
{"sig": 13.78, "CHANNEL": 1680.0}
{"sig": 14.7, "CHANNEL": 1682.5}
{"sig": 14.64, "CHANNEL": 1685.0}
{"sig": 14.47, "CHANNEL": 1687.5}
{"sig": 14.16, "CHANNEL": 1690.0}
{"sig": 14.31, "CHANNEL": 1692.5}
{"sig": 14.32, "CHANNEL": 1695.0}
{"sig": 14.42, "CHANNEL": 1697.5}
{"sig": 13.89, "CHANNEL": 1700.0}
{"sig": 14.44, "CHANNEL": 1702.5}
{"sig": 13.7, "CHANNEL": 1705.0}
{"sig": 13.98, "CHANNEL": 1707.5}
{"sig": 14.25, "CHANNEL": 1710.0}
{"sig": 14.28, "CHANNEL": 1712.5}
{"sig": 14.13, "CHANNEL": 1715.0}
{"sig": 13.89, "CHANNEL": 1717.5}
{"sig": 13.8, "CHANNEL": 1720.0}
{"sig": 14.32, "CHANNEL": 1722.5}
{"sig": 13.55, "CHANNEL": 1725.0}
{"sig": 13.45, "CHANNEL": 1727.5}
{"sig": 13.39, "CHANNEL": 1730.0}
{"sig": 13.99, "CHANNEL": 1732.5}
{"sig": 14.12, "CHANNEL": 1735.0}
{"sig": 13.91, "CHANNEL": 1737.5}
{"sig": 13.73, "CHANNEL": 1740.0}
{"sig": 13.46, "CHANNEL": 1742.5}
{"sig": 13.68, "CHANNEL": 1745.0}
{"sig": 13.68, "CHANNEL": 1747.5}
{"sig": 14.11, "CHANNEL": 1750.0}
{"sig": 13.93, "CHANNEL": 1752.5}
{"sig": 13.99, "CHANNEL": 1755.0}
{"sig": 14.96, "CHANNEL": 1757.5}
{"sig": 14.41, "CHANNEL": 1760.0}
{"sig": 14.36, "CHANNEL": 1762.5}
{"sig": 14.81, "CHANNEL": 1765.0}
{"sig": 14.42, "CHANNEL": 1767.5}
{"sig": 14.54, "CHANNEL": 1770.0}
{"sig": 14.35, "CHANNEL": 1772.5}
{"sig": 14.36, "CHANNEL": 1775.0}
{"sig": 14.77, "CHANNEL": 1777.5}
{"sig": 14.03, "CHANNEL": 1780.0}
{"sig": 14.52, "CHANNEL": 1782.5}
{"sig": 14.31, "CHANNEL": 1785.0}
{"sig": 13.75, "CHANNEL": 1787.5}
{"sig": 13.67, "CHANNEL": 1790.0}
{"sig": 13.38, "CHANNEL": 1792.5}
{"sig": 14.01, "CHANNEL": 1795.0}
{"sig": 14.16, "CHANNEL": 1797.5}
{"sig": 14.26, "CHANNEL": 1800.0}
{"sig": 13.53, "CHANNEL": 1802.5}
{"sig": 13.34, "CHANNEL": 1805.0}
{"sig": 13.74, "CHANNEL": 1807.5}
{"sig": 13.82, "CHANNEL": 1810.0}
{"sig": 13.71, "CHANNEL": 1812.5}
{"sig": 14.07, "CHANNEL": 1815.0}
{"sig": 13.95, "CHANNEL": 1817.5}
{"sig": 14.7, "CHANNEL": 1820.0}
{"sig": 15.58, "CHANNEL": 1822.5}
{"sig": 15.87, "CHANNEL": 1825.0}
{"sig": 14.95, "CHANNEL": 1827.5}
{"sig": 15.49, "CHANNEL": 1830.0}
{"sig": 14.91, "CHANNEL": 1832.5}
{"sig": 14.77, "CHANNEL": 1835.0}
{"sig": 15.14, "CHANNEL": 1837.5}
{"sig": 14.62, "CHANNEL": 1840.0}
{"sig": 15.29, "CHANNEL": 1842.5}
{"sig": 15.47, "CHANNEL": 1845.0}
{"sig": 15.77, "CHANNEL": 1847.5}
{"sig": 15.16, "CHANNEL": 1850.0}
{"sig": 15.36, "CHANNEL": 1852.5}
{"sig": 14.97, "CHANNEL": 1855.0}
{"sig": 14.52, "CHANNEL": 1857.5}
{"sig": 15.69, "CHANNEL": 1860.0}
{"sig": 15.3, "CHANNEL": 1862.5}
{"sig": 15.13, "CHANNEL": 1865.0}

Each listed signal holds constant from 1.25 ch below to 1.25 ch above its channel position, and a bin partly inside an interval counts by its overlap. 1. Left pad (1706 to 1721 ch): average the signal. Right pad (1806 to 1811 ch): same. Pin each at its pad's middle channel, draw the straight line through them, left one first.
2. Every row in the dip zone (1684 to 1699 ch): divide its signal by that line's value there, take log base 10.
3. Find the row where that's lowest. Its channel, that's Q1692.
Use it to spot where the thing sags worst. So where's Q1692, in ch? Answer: 1690.0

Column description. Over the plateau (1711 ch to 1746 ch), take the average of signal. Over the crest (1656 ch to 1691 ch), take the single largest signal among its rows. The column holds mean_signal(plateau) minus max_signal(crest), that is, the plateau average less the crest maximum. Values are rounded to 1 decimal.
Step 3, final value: -0.9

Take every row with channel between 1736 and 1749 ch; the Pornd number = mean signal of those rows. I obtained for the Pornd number 13.7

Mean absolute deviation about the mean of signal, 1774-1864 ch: 0.63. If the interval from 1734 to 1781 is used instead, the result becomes 0.34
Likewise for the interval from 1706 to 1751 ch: 0.25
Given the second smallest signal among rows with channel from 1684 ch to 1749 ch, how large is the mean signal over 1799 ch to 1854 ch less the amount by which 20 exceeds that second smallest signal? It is 8.2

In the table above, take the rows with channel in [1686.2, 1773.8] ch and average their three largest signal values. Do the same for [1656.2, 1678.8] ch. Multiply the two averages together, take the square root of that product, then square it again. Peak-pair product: 208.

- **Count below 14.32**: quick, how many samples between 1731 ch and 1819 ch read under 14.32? 25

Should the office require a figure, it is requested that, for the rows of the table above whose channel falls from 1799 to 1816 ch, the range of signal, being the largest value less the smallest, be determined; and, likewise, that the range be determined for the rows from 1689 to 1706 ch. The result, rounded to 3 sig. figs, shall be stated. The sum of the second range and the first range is 1.66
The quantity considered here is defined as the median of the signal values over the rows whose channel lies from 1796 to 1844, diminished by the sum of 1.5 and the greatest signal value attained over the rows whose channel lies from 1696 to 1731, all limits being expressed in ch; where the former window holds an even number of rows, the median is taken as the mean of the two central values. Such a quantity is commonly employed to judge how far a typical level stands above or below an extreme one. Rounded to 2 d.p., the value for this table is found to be -1.32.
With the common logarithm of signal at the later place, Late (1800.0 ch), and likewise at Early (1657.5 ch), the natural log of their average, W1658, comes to 0.136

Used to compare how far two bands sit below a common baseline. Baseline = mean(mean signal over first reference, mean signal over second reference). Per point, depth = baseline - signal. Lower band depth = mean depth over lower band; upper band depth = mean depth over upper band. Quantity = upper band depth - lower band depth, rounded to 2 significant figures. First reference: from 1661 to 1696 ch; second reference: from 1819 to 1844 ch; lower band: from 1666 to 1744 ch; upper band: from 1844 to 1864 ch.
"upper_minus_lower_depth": -1.3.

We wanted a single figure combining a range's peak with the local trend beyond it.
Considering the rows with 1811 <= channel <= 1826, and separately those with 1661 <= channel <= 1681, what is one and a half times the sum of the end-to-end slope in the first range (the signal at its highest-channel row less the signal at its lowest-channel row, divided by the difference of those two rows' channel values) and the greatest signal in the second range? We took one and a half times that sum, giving 21.5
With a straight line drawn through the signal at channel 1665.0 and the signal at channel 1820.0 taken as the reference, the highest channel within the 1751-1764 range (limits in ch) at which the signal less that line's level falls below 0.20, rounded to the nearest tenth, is 1762.5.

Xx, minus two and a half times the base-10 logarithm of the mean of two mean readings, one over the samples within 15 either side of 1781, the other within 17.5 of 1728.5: -2.866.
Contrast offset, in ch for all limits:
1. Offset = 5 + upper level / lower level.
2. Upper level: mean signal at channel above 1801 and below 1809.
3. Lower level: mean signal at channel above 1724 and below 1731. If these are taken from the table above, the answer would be 6.01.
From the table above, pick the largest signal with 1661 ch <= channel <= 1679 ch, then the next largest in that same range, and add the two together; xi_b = 28.2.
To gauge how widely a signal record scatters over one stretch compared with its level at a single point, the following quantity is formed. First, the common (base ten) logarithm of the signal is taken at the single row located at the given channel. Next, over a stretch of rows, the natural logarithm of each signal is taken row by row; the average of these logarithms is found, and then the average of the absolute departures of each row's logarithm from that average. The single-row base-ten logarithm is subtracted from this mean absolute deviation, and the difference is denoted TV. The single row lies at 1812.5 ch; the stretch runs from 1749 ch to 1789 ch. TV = -1.12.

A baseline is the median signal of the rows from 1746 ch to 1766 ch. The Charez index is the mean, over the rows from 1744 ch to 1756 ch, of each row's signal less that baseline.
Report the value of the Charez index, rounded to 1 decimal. -0.4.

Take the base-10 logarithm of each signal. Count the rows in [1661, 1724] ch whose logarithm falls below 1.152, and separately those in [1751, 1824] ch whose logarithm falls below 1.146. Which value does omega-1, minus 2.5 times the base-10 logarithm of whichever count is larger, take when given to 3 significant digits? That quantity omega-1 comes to -2.94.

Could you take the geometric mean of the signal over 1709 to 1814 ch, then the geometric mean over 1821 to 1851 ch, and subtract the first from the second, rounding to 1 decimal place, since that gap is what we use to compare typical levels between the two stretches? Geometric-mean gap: 1.2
